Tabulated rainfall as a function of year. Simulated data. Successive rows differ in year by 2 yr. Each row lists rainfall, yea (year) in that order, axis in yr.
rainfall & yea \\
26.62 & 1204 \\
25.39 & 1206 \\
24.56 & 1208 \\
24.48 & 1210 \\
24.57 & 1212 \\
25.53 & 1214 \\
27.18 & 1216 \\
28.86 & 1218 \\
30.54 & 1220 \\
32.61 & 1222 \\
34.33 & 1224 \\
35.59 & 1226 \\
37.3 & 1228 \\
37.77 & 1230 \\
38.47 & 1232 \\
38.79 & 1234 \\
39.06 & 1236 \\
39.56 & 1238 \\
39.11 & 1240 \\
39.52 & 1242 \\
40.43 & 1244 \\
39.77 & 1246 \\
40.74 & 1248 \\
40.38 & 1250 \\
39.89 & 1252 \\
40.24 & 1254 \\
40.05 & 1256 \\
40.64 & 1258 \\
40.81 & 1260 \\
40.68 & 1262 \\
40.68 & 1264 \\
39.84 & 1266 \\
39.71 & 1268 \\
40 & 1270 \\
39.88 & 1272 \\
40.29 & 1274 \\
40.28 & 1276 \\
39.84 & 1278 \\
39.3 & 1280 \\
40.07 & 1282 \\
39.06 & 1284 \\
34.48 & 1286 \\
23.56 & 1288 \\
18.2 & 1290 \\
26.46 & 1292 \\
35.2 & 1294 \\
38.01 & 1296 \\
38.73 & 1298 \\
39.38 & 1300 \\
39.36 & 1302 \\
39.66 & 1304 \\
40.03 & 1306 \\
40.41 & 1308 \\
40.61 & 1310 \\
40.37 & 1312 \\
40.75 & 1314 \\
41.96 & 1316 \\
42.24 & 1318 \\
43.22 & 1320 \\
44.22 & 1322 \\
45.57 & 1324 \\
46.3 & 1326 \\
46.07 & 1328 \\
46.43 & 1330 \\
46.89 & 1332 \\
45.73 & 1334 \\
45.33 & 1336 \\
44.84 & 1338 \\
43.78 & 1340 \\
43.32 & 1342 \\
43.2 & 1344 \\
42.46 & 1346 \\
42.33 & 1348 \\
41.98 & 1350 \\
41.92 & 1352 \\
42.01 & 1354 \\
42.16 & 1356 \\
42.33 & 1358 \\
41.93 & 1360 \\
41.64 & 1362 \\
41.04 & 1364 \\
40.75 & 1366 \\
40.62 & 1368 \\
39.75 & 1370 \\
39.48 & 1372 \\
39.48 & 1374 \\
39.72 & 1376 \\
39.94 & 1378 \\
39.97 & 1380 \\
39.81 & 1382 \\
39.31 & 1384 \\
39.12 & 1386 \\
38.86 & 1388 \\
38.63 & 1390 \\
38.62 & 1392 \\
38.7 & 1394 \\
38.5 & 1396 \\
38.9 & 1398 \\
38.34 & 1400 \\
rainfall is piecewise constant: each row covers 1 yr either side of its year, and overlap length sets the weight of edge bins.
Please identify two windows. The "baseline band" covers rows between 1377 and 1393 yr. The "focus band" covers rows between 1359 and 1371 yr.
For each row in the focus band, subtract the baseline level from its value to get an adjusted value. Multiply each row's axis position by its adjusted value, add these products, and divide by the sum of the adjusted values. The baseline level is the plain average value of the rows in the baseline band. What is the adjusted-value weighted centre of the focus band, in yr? 1363.6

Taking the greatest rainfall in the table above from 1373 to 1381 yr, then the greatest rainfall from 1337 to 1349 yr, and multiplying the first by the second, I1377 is 1792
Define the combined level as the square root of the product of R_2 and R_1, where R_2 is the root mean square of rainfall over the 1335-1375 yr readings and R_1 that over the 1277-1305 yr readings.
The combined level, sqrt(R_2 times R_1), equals 38.8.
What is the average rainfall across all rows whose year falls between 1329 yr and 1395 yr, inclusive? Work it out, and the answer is 41.6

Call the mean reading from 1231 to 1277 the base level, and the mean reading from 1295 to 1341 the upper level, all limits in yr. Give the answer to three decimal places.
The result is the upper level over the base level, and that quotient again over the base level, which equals 0.027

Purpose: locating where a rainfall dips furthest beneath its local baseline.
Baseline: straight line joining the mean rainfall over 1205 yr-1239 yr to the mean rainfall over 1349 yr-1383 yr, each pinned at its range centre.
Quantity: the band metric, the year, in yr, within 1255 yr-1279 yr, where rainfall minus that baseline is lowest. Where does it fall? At 1278 yr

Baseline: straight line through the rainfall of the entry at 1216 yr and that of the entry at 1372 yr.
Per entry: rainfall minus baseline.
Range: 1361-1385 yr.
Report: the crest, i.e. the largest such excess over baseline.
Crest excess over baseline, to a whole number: 3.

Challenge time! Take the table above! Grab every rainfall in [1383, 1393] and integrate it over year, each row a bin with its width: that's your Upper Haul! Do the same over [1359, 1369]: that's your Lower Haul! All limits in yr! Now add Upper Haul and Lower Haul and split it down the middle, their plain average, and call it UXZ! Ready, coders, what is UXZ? 401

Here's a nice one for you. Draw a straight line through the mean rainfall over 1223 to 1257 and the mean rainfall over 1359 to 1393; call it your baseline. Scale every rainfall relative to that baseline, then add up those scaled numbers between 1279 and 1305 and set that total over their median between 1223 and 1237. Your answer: 12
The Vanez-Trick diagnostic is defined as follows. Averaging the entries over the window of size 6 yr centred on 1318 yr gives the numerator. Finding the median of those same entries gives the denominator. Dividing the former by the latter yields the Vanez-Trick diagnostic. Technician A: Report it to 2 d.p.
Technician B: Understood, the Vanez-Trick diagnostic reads 1.01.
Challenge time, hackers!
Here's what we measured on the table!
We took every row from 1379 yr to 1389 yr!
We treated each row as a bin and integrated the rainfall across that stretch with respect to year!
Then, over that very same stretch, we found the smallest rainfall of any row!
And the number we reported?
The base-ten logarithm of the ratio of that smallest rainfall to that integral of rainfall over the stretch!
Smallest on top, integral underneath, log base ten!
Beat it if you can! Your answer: -1.01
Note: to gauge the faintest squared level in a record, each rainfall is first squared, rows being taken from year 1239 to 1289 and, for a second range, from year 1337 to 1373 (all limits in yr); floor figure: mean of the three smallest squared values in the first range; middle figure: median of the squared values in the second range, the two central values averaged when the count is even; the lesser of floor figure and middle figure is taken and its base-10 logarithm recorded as 3.04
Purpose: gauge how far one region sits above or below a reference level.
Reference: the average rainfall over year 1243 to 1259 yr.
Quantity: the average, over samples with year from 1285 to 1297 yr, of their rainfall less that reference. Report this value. -10.9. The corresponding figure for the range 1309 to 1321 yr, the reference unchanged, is 1.3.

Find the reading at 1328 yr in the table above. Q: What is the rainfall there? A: 46.07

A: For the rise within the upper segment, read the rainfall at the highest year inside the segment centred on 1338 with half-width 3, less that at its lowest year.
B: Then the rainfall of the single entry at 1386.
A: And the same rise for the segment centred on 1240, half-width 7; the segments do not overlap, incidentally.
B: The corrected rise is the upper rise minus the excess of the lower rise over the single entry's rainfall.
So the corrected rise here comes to 36.6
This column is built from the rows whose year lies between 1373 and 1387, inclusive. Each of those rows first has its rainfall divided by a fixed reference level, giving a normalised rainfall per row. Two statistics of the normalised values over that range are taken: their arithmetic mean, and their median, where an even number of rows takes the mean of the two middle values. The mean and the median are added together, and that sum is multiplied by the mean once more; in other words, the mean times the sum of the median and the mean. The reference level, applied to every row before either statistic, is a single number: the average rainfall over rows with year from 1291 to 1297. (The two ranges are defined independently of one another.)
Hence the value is 2.8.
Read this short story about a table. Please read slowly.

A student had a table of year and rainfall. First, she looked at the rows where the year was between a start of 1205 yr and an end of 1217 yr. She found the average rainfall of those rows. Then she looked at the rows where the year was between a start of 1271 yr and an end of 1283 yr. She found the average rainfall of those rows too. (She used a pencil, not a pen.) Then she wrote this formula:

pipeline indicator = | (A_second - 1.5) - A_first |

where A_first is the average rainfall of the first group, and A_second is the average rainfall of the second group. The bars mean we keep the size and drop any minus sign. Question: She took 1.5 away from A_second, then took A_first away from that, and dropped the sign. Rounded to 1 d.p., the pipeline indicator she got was 13.2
